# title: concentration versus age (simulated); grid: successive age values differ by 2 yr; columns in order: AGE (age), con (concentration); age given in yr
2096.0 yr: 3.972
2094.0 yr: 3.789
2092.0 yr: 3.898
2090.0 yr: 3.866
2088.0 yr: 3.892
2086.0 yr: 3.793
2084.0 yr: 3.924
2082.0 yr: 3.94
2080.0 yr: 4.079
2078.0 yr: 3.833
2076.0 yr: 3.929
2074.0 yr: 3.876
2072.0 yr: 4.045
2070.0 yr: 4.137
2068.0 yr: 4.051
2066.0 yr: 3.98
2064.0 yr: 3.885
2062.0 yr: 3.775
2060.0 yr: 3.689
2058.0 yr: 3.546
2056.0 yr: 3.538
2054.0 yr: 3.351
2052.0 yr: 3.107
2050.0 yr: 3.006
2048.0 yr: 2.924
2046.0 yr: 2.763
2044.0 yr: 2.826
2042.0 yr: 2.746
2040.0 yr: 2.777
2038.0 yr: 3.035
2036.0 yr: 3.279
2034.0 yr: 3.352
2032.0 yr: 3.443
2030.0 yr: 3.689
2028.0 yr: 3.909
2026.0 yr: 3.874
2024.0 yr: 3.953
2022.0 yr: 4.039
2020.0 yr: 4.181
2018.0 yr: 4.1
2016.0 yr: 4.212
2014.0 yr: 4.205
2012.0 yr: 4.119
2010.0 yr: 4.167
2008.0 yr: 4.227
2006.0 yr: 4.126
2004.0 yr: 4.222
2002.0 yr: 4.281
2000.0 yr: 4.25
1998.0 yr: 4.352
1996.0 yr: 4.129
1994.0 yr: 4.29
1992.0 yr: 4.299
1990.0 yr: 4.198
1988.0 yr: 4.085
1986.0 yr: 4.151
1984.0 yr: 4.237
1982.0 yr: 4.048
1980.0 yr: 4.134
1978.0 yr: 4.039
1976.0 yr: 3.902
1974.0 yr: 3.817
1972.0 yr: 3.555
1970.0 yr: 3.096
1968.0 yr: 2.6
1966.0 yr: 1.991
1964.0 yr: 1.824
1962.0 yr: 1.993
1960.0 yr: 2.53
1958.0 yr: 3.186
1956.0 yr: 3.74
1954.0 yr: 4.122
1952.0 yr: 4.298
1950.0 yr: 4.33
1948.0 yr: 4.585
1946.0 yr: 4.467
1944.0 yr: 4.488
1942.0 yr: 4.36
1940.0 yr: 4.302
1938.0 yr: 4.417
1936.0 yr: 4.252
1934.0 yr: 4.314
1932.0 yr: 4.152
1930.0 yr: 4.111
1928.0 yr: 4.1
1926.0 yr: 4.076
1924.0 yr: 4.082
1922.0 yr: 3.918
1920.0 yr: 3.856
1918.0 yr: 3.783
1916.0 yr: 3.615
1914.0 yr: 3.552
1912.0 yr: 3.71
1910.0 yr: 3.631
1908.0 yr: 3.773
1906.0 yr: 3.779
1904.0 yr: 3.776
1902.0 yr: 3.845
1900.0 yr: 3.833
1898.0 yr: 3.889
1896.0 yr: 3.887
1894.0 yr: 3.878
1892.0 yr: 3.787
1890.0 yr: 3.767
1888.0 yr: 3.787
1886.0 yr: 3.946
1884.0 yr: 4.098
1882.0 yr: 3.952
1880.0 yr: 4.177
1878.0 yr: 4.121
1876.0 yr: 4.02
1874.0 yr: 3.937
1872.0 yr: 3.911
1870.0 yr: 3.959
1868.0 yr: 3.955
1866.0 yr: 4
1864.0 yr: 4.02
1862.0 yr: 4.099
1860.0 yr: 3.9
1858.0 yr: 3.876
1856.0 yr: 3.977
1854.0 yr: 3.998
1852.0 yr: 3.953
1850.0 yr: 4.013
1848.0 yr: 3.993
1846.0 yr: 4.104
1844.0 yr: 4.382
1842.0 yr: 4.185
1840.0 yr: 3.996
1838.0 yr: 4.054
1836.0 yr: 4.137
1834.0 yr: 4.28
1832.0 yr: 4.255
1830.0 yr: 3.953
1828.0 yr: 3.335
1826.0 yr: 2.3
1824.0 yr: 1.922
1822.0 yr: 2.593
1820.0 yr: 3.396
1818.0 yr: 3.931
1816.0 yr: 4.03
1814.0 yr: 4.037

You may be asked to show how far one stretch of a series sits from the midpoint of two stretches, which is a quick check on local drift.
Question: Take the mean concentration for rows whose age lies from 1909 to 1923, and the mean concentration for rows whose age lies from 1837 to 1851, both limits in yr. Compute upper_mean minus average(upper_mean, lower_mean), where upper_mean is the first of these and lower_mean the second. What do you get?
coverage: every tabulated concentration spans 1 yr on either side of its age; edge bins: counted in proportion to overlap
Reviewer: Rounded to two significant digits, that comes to -0.19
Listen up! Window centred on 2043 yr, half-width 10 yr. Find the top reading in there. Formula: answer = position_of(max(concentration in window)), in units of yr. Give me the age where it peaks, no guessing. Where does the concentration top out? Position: 2034.0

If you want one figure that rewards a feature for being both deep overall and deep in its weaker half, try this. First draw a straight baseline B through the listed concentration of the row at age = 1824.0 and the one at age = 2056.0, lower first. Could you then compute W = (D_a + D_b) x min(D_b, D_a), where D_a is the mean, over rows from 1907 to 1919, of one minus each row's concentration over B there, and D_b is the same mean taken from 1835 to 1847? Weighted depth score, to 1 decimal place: 1.5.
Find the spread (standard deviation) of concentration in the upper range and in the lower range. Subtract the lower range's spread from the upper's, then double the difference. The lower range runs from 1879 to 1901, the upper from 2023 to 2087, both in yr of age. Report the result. 0.6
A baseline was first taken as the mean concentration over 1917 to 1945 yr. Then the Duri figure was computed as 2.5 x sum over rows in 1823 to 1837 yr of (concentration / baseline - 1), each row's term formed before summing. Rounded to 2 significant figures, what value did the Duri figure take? -3.0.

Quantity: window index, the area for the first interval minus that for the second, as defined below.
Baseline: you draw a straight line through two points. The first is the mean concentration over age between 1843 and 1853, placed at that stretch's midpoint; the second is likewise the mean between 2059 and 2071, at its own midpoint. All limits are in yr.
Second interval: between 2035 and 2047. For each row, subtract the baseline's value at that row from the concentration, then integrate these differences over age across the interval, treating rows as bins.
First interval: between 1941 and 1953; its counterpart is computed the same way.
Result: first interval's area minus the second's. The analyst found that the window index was 17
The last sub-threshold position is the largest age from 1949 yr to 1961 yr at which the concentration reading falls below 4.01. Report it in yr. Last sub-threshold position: 1960.0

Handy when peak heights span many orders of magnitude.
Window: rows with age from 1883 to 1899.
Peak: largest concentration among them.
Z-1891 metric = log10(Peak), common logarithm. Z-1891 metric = 0.613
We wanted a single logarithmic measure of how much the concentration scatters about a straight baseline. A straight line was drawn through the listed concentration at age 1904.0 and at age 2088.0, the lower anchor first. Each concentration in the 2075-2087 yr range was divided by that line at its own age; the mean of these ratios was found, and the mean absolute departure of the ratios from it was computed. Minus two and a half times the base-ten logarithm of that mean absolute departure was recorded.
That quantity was 4.37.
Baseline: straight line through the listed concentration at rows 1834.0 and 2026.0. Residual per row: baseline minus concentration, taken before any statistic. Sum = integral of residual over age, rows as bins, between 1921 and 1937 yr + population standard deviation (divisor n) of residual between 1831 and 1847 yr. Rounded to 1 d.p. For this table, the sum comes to -0.6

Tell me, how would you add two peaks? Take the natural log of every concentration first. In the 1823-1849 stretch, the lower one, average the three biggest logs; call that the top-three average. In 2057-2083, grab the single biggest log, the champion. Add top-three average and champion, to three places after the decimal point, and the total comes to 2.880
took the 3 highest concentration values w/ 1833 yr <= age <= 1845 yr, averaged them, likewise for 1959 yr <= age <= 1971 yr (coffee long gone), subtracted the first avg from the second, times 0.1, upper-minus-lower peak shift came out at -0.15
